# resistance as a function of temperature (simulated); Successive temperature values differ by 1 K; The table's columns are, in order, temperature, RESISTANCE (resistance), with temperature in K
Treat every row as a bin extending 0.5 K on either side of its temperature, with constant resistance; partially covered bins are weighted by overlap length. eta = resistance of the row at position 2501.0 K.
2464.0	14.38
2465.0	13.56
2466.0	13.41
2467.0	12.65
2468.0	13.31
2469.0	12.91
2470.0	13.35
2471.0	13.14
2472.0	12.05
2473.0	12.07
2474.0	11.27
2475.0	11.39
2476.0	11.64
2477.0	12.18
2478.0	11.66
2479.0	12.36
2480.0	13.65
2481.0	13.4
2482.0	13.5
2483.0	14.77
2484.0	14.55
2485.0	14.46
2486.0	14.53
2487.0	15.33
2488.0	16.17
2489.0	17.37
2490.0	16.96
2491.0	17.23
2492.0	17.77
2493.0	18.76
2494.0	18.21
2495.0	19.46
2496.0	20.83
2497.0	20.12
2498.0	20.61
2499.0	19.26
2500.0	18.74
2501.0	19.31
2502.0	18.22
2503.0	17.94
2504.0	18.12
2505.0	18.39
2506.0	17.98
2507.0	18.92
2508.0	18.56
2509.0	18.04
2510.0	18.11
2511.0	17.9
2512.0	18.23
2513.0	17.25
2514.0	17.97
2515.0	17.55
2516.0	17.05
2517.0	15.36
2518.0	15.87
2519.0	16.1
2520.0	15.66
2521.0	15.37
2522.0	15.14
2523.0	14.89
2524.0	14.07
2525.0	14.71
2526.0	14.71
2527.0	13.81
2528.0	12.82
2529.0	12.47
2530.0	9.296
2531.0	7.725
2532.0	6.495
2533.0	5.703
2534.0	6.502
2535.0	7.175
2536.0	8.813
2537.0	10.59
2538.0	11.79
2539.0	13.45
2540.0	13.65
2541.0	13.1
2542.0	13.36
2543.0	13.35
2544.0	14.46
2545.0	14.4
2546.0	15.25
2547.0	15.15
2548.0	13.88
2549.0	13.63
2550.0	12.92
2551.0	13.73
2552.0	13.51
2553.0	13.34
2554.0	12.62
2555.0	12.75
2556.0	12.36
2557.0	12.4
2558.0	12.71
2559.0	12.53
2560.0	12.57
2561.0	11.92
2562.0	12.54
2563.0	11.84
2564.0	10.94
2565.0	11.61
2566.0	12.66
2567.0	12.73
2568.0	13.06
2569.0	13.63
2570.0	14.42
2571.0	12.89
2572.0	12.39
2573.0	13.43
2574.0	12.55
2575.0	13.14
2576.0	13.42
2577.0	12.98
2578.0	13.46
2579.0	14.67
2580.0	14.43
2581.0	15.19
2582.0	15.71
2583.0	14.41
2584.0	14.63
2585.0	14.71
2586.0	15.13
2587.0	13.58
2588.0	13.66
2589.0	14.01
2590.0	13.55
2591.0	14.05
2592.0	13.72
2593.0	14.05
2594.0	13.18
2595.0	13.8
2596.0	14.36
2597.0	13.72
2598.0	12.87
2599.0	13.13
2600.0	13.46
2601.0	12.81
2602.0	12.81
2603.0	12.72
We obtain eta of 19.31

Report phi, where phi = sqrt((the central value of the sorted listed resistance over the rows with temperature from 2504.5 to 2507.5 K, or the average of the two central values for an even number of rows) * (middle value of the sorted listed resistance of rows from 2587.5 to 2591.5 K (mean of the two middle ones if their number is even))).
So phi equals 16.0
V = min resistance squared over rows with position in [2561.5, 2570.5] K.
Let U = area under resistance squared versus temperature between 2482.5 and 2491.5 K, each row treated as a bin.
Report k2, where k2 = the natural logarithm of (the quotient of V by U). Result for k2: -2.93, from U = 2233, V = 120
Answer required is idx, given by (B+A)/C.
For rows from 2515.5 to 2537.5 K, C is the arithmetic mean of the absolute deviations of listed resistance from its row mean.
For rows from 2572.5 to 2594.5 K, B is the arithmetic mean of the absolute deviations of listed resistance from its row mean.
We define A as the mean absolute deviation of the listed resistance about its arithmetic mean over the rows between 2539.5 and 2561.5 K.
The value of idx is 0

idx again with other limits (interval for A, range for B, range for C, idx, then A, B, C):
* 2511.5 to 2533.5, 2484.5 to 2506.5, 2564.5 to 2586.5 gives 4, 2.7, 1.3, 0.9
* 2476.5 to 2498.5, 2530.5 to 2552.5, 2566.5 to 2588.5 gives 6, 2.4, 2.7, 0.8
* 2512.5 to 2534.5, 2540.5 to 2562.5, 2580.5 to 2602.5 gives 6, 3.0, 0.7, 0.6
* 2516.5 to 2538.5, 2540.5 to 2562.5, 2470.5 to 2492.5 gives 2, 3.1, 0.7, 1.8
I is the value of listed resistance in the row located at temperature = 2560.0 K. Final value 12.57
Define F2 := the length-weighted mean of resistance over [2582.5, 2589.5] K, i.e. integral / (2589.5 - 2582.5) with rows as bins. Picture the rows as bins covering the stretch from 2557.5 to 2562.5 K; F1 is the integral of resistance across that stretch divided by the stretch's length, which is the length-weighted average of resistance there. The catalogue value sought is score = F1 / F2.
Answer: 0.87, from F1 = 12.5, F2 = 14.3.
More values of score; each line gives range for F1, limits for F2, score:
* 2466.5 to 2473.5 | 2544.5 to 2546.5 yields 0.86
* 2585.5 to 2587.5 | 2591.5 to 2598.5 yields 1.05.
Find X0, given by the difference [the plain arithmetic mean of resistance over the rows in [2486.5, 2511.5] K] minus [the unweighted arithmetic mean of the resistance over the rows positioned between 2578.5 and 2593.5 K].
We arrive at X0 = 4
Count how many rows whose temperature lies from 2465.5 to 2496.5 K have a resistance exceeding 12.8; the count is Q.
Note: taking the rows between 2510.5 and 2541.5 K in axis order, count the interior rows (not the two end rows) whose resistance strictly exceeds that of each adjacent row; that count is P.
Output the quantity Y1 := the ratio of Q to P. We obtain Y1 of 5.5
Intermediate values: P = 4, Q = 22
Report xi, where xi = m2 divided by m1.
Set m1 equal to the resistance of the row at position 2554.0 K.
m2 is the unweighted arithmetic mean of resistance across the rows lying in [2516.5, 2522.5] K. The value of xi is 1.23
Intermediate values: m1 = 12.62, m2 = 15.6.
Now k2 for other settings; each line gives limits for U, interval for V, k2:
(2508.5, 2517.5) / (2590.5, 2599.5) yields -2.81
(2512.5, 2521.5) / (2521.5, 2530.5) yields -3.34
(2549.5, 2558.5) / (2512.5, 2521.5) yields -1.85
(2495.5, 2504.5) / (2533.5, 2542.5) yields -4.37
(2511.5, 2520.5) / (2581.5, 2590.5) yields -2.63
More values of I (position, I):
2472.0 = 12.05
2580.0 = 14.43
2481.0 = 13.4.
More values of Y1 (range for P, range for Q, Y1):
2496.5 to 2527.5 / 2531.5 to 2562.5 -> 1.9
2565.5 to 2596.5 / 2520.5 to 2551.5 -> 2.3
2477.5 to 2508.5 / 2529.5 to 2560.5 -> 1.7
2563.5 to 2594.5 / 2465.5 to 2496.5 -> 2.4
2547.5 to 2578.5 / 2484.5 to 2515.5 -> 3.9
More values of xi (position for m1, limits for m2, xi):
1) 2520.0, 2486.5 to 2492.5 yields 1.07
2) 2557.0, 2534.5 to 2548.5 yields 1.03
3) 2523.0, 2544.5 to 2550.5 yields 0.95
